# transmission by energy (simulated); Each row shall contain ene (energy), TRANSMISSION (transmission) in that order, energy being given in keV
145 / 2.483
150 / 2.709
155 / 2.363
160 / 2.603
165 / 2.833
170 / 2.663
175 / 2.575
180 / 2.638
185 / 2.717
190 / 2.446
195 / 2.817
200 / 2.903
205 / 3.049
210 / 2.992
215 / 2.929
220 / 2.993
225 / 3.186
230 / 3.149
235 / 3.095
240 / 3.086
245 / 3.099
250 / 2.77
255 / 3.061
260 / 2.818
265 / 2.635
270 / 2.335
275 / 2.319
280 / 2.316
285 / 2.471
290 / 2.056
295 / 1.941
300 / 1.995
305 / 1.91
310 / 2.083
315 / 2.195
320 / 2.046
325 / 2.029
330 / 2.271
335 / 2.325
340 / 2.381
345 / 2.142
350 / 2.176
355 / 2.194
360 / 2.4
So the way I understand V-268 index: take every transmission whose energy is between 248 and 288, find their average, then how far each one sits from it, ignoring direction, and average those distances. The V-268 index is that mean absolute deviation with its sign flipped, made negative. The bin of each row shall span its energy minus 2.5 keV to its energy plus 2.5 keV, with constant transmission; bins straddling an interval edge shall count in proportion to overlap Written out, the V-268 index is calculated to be -0.23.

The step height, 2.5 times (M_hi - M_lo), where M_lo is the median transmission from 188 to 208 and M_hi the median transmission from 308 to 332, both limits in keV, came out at -1.9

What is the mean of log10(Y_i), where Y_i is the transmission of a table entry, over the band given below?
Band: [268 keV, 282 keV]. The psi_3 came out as 0.37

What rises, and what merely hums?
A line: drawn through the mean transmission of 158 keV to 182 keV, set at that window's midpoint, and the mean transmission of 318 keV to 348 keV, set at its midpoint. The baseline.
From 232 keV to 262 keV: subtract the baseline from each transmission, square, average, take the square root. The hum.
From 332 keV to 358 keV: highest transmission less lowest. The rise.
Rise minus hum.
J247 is -0.3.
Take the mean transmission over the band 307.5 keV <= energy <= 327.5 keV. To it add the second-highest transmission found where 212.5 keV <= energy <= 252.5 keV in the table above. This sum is 5.2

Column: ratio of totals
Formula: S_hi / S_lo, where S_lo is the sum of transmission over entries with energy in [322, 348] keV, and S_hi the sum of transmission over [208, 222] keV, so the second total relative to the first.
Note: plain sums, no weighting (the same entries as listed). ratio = 0.80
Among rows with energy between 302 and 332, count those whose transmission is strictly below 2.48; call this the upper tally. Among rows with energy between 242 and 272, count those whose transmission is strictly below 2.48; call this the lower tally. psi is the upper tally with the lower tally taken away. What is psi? 5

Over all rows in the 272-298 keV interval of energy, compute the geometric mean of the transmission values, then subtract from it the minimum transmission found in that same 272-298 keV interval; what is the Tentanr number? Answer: 0.27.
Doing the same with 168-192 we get 0.16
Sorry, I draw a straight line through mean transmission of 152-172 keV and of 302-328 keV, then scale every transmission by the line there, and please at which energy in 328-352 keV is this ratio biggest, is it 340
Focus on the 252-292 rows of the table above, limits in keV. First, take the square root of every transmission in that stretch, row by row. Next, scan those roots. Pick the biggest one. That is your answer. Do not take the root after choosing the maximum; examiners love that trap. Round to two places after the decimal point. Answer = 1.75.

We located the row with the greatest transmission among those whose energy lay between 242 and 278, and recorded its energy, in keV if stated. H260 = 245 keV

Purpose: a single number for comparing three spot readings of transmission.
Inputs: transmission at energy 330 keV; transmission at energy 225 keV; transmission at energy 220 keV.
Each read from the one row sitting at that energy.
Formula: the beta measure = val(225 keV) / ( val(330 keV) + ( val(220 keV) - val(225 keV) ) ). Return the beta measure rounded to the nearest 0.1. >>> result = 1.5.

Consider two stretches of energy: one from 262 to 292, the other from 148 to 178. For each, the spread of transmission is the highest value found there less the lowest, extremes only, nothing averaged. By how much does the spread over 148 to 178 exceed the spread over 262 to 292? -0.11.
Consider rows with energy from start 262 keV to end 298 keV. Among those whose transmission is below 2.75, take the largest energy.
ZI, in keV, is 295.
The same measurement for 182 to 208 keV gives 190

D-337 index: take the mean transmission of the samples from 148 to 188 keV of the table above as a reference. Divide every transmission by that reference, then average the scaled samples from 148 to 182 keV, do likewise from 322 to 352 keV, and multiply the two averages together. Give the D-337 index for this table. 0.84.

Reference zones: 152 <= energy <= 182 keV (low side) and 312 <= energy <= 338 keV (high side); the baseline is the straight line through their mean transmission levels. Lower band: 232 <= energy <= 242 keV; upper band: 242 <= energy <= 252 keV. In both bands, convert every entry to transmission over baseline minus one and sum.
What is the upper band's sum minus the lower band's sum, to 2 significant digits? -0.10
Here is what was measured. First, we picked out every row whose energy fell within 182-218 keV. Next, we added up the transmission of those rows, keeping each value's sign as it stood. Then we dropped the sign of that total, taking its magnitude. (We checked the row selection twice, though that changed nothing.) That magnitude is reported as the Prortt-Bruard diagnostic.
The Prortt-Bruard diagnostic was 19.9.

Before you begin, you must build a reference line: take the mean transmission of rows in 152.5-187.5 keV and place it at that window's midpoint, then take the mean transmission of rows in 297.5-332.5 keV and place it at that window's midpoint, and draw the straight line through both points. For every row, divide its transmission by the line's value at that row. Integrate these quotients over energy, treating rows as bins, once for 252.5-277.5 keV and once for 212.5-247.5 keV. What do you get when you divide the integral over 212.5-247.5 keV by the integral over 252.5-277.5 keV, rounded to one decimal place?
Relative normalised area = 1.5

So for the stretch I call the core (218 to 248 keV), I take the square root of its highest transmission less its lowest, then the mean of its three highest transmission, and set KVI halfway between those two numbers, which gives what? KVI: 1.8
